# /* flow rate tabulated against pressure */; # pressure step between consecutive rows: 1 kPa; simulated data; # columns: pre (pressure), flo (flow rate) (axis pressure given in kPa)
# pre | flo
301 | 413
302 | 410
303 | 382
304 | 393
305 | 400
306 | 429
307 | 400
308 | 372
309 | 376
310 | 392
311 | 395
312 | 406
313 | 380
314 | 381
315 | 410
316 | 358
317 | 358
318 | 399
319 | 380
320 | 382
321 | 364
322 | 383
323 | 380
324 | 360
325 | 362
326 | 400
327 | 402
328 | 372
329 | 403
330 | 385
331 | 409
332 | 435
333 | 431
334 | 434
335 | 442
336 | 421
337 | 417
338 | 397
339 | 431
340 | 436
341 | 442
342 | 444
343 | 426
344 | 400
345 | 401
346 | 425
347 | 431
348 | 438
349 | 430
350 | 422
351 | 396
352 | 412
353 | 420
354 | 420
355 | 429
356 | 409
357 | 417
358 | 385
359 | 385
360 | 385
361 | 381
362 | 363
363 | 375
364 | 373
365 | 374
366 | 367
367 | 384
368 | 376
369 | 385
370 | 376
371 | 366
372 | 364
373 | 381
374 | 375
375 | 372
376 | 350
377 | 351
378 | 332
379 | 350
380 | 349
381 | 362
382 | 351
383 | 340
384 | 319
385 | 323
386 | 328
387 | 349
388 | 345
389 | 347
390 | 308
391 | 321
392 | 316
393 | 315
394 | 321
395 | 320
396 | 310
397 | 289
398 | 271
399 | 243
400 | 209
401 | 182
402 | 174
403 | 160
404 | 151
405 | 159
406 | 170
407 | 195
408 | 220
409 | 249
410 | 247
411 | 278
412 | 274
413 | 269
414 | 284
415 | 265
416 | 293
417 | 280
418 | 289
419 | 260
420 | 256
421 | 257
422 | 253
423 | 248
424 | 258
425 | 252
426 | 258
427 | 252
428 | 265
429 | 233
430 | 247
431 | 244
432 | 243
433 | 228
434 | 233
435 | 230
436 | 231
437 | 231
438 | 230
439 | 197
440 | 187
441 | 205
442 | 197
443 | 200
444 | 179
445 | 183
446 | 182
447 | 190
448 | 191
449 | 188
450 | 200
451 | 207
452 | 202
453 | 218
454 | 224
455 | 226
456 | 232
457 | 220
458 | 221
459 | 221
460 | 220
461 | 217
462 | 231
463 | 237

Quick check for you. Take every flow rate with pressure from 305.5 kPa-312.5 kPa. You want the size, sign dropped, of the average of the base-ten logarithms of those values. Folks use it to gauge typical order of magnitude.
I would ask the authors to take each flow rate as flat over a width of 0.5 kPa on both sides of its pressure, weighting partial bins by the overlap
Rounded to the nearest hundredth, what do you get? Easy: 2.60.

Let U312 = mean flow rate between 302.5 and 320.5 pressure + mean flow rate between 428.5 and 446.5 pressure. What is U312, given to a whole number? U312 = 604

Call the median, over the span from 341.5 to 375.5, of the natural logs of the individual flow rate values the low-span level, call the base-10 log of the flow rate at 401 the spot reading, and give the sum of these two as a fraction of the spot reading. 3.63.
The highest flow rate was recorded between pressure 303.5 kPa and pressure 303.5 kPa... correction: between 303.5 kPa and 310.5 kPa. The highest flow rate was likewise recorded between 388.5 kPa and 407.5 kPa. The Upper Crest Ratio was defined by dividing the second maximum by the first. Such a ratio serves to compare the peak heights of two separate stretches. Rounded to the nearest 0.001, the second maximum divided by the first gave 0.809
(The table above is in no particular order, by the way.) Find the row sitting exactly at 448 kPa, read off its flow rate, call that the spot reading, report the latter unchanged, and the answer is 191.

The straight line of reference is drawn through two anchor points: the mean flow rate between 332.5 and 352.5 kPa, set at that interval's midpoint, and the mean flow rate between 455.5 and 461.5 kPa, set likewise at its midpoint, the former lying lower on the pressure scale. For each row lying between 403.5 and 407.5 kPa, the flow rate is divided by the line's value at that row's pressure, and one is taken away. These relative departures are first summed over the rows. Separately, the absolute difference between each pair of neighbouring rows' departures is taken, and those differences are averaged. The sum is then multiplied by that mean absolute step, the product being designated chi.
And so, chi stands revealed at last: -0.092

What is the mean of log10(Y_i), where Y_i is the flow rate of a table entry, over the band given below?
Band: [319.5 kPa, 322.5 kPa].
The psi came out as 2.58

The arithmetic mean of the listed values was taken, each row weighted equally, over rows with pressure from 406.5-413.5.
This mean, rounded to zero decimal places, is 247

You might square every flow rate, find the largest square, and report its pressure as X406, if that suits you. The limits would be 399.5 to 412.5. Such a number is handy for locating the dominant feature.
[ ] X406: 411 kPa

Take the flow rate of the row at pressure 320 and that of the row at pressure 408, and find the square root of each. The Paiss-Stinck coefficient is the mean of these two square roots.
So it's 17.2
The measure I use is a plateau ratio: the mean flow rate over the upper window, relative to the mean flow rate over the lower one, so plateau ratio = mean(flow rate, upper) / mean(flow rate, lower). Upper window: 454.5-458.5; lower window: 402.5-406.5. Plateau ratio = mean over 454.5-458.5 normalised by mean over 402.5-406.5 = 1.40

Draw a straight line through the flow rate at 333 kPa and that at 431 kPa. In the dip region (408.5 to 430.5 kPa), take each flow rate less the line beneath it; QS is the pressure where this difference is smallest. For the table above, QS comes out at 410 kPa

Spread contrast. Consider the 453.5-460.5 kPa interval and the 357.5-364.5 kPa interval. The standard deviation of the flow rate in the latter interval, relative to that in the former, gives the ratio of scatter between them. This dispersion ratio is 1.9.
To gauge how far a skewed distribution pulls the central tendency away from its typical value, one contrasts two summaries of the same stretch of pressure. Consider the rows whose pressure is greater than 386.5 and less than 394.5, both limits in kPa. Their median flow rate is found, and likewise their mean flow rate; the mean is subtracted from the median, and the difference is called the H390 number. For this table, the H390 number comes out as -7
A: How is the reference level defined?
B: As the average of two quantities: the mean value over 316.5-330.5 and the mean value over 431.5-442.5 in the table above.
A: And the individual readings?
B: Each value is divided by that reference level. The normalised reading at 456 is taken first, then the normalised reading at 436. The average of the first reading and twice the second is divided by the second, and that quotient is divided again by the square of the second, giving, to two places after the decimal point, 2.53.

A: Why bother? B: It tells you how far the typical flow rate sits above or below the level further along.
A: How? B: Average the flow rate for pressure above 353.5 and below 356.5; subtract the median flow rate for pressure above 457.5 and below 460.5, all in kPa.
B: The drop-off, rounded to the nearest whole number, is 198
